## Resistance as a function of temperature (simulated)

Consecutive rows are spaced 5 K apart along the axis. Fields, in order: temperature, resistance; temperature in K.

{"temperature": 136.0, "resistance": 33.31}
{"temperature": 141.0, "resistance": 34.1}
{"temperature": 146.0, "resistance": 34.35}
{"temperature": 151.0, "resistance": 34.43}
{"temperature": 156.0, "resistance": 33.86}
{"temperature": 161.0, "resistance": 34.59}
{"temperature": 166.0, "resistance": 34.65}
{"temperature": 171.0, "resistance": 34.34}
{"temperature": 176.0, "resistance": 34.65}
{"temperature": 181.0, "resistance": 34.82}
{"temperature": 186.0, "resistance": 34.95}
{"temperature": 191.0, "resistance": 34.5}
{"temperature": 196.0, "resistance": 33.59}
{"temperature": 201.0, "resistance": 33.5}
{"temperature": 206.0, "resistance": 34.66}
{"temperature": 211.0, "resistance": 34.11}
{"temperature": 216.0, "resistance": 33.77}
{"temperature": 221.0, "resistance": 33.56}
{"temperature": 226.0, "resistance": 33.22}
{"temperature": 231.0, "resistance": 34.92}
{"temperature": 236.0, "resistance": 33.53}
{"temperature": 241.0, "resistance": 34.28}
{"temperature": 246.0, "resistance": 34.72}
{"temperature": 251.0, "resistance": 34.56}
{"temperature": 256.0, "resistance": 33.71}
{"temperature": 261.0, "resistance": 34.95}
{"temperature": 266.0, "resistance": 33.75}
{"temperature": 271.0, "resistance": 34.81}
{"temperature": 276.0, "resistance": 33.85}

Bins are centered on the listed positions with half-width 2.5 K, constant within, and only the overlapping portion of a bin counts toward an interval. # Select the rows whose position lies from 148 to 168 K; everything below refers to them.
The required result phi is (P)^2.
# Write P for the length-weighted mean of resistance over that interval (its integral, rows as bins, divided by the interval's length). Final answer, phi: 1182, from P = 34.4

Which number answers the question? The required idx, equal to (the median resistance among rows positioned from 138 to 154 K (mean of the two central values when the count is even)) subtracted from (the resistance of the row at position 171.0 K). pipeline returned -0.01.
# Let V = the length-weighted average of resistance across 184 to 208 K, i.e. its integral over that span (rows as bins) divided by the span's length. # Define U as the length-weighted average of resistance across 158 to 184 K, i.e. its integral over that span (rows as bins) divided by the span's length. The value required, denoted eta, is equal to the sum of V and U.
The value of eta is 68.8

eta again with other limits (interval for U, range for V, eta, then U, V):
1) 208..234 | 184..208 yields 68.1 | 33.9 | 34.2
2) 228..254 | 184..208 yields 68.6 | 34.4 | 34.2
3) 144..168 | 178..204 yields 68.7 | 34.4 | 34.3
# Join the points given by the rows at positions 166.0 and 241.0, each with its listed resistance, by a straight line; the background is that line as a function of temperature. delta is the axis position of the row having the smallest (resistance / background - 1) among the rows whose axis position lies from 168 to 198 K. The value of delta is 196.0 K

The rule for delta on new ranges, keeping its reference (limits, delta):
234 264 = 236.0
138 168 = 156.0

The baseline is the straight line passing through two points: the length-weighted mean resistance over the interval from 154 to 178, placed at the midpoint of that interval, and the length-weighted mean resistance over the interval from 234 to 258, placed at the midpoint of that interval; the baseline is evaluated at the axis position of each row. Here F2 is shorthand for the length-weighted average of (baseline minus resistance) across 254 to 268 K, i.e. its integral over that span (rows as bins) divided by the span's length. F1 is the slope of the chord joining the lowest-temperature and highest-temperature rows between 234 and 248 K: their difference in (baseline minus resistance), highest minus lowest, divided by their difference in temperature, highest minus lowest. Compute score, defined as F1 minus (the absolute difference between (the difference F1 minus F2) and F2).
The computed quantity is -0.2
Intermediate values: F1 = -0.12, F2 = -0.03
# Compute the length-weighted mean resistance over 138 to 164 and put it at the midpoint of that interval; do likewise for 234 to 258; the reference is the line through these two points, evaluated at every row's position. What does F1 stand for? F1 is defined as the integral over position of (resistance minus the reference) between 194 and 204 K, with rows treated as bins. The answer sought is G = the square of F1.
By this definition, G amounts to 38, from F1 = -6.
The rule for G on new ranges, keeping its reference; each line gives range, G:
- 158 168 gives 11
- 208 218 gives 5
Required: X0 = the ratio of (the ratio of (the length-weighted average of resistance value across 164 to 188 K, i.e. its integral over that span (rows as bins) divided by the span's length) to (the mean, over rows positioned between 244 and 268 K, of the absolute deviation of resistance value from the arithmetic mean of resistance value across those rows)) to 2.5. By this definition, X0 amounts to 29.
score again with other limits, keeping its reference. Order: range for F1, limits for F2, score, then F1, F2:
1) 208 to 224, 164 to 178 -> -0.3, 0.05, -0.13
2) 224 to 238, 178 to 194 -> -0.7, -0.03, -0.35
